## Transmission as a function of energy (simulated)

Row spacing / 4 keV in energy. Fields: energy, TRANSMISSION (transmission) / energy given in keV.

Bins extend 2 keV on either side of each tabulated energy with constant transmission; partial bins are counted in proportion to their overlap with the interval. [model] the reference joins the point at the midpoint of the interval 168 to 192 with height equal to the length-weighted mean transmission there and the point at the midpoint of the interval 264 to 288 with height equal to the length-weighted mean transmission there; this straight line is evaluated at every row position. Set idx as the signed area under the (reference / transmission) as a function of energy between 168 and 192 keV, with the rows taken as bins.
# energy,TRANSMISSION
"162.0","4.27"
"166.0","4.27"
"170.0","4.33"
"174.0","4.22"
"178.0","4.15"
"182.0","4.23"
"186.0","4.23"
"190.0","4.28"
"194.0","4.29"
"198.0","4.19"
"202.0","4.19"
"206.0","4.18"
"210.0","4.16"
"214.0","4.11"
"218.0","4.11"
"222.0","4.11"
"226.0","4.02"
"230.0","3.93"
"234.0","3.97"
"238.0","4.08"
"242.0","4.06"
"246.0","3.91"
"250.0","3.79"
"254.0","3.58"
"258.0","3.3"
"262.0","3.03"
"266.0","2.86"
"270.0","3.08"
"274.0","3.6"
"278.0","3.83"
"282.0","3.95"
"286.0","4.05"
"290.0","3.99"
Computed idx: 24.0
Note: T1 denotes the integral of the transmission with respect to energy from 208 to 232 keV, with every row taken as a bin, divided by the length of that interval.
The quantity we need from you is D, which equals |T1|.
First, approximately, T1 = 4.1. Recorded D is 4.1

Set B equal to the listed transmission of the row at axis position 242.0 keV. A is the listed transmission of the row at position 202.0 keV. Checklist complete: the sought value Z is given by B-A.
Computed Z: -0.1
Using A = 4.19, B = 4.06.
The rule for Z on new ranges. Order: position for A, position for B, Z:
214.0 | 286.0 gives -0.1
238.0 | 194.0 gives 0.2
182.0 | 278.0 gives -0.4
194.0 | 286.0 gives -0.2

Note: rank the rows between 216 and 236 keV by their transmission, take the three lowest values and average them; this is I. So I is 4.0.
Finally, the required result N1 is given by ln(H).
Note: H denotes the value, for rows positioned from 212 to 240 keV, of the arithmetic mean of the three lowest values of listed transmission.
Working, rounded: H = 4.0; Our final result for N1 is 1.38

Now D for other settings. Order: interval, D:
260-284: 3.4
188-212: 4.2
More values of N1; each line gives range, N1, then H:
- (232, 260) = 1.27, 3.6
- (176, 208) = 1.43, 4.2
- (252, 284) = 1.10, 3.0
